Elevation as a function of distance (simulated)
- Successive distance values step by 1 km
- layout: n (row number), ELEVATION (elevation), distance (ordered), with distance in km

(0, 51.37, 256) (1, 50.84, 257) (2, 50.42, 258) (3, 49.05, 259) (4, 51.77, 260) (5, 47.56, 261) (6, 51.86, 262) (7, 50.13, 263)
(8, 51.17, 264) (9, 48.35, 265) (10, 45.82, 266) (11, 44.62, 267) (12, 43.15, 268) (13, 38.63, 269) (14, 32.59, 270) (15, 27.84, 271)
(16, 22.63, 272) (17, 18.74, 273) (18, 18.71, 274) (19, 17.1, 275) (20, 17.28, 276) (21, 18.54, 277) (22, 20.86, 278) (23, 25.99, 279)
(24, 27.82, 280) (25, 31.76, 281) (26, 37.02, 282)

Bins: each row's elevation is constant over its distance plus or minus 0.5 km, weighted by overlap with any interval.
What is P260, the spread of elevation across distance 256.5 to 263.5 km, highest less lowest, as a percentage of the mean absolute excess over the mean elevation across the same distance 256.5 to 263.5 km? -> 380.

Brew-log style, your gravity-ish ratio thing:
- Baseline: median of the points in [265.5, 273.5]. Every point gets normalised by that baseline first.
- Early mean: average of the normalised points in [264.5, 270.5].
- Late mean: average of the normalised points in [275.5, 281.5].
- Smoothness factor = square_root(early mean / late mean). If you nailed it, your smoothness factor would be 1.33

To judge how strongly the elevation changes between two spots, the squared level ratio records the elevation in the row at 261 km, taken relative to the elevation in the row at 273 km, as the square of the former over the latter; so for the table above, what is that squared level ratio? 6.4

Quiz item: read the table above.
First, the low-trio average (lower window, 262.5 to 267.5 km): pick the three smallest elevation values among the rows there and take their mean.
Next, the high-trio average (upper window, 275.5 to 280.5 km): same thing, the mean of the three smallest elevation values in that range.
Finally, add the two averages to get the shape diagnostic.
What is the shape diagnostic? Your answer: 65.2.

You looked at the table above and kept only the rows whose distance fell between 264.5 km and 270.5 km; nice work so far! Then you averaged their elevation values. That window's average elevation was 42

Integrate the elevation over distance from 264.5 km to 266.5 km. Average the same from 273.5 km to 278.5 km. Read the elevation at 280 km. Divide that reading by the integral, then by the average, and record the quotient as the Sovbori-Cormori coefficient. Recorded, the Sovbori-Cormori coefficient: 0.0160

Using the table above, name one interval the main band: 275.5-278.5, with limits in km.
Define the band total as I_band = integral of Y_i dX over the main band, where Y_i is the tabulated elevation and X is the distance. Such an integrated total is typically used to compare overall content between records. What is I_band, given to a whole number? 57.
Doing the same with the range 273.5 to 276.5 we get 53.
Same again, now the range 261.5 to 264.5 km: 153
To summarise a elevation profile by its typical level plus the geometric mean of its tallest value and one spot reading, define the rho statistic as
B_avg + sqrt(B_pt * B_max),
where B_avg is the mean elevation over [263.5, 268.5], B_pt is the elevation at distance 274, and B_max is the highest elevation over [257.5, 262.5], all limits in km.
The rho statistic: 78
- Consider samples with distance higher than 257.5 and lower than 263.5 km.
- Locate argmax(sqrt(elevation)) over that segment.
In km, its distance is 262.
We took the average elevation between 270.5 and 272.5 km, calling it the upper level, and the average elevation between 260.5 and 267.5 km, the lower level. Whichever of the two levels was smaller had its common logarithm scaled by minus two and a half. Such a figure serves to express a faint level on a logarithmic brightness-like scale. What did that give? -3.51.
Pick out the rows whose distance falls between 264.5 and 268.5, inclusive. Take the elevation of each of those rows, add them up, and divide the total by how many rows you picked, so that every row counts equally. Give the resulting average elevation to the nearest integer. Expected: 45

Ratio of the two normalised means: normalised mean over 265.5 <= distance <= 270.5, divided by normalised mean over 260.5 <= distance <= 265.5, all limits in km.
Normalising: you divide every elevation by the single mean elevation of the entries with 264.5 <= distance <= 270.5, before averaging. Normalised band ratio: 0.82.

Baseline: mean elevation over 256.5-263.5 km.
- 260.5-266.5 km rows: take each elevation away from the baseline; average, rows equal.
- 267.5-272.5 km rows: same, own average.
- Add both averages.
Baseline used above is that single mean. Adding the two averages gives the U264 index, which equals 18.3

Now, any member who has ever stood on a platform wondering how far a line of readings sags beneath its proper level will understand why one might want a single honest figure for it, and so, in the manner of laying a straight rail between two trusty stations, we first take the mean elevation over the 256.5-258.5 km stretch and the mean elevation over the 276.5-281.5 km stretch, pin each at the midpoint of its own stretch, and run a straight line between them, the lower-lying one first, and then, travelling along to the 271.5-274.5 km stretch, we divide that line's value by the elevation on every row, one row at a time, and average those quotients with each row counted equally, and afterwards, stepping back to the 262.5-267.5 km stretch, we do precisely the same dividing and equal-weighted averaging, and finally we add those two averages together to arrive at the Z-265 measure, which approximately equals 2.48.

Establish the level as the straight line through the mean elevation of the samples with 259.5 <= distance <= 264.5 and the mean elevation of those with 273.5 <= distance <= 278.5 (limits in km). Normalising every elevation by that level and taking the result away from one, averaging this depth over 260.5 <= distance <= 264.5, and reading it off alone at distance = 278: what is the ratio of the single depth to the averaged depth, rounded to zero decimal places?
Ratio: 24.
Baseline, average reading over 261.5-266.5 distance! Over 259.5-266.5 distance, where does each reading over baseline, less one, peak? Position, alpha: 262 km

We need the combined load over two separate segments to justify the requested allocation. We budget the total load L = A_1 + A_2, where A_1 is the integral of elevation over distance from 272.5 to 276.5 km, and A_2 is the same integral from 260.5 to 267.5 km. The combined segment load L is 411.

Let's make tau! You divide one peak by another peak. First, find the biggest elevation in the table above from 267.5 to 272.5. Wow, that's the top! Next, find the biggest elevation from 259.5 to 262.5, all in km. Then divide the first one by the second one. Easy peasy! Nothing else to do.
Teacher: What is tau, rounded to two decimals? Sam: 0.83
